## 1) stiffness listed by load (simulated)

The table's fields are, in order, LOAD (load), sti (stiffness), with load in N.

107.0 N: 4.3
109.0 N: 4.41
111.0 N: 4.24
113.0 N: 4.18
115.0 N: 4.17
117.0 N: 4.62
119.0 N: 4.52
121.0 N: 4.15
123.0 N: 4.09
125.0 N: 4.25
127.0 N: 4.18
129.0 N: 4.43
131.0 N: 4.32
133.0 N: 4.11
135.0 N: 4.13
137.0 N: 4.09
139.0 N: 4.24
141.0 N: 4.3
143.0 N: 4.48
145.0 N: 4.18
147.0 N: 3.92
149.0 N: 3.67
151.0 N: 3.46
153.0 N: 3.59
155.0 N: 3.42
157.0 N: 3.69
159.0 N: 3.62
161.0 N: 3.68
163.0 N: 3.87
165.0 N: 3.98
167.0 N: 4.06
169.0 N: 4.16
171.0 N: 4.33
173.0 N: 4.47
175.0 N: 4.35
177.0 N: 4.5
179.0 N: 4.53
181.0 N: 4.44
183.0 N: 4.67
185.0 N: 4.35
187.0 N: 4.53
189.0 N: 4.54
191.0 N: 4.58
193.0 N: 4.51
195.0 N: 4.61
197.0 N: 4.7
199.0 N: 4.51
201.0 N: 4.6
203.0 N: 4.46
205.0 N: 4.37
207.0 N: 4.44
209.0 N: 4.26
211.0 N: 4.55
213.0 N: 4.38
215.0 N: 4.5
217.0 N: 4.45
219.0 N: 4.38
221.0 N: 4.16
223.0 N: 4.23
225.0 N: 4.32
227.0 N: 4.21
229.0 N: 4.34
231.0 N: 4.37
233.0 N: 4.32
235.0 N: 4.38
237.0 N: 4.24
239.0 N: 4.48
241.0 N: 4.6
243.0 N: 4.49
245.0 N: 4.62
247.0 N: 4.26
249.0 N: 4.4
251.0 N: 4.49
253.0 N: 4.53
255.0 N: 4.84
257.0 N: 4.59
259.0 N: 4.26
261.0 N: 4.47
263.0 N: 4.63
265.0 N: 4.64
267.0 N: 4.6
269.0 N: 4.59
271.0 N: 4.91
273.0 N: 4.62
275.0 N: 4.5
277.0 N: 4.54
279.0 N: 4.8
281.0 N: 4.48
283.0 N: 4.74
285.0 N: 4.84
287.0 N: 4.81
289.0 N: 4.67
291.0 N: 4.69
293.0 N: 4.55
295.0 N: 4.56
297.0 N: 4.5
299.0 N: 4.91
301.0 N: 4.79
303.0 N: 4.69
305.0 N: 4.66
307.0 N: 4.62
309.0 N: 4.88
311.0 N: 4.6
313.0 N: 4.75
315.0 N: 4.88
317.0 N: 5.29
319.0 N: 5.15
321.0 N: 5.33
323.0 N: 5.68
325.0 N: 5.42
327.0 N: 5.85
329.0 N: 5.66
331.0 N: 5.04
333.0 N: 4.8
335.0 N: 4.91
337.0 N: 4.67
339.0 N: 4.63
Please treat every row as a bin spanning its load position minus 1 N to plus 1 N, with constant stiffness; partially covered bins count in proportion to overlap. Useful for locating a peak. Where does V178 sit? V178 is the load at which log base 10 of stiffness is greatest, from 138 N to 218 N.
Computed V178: 197.0 N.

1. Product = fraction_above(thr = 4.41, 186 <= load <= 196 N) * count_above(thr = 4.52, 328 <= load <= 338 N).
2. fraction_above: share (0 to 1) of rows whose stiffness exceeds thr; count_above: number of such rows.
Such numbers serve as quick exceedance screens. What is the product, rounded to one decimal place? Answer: 5.0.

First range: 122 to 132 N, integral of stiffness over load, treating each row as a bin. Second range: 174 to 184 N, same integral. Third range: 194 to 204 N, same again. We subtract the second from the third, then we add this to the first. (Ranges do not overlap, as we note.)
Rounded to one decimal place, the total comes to 43.3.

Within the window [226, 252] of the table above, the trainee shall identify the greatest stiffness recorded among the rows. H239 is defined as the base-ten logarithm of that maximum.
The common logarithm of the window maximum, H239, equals 0.665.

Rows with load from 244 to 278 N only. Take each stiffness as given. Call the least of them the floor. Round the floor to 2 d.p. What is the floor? 4.26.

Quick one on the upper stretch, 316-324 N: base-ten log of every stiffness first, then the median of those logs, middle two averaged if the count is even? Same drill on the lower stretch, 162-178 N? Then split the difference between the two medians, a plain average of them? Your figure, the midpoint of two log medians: 0.68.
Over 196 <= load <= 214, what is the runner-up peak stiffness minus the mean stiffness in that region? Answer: 0.13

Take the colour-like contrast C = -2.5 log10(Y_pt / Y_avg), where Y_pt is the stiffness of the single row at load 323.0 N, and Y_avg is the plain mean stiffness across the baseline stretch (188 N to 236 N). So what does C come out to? -0.27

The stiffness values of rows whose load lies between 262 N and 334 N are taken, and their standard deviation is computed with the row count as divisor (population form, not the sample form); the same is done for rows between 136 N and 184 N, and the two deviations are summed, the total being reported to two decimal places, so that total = 0.72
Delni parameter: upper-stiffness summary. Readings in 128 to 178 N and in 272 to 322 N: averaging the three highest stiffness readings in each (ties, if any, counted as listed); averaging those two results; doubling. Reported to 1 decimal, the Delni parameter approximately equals 9.7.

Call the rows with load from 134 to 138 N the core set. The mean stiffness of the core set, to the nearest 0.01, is 4.11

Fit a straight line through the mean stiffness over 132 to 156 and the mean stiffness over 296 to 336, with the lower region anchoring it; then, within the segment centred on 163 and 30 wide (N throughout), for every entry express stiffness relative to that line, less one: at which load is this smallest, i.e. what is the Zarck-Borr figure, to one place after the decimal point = 155.0 N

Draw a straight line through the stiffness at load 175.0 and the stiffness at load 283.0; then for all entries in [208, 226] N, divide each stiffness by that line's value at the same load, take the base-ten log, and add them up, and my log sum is -0.13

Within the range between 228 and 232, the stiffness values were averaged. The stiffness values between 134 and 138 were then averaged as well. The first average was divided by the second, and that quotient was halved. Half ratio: 0.53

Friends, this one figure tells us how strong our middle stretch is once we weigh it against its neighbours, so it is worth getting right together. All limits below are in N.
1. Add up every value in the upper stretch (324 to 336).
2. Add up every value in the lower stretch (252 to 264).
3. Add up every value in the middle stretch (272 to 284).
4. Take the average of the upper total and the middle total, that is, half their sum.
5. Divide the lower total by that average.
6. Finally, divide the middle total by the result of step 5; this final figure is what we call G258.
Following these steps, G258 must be 30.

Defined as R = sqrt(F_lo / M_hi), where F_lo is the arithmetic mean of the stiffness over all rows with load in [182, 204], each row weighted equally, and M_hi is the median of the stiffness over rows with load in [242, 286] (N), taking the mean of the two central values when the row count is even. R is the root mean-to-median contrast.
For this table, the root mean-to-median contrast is 1.00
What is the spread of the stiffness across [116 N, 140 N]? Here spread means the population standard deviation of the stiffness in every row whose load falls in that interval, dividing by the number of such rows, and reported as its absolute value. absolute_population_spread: 0.17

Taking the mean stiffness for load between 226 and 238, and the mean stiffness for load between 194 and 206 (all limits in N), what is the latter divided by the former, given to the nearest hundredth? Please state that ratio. 1.05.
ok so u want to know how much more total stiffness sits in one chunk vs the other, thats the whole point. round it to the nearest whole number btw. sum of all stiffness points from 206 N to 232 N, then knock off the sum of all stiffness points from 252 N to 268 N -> 20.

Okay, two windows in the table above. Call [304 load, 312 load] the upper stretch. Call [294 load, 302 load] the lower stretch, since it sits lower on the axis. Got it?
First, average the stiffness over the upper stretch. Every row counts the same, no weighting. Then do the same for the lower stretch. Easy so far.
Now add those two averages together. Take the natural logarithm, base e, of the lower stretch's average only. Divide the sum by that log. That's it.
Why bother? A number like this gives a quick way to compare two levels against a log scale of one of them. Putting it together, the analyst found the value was 6.1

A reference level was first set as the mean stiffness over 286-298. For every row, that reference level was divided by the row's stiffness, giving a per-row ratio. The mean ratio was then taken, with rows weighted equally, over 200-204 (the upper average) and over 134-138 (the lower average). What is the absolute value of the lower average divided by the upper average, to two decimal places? 1.10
